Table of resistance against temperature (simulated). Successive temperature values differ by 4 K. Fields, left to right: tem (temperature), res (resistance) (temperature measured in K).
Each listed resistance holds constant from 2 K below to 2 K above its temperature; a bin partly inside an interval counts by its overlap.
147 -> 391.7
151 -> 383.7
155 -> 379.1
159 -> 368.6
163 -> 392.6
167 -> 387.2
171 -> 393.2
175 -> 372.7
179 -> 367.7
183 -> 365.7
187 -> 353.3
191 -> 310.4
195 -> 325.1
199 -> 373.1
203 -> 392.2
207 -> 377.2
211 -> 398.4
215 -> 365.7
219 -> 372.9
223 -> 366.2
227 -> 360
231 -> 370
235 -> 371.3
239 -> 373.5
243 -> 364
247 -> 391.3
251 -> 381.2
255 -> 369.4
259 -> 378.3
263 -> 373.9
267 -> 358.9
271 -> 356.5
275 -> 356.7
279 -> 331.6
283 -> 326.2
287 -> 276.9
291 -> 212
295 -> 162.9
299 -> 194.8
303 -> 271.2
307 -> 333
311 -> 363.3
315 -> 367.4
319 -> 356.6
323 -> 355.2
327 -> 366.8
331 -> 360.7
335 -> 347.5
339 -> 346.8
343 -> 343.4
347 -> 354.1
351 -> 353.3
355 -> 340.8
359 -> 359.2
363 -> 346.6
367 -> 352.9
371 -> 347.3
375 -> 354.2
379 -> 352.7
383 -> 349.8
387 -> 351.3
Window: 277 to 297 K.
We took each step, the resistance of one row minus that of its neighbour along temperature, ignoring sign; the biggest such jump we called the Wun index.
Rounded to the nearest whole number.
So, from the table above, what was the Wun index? 65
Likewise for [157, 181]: 24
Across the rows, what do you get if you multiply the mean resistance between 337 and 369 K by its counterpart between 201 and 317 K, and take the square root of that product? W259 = 346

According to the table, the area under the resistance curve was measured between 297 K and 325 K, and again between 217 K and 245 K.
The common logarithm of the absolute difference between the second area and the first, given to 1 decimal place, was 3.1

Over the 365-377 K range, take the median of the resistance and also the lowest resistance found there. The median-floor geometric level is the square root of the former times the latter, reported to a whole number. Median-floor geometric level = 350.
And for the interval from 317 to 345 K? 349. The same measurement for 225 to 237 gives 365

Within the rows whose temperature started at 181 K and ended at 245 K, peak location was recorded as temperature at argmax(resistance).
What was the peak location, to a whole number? 211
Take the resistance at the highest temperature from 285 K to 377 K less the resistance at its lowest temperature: 77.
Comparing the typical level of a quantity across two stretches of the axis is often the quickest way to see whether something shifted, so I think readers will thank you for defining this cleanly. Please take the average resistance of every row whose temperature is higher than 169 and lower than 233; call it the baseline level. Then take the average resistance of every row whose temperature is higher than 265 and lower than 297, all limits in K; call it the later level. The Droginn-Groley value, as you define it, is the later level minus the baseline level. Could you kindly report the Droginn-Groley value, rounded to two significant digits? -69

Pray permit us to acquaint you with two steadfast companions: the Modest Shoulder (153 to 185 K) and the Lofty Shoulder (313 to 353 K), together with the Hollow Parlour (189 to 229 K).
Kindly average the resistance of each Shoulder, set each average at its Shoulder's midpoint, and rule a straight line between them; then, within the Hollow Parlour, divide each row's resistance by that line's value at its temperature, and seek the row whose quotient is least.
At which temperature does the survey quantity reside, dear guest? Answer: 191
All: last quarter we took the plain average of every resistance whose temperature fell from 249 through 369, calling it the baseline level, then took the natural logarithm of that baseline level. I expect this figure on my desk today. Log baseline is 5.81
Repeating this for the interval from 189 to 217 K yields 5.89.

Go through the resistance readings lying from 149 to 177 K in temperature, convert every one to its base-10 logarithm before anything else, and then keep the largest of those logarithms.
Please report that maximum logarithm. 2.59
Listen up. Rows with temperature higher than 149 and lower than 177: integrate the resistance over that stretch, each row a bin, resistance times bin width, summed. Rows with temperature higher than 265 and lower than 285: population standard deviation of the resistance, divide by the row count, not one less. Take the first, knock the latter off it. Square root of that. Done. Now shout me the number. 103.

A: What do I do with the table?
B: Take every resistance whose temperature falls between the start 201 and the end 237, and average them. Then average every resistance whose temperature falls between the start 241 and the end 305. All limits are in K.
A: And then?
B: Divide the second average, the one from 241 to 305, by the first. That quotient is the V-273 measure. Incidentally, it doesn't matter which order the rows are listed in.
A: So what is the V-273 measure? 0.85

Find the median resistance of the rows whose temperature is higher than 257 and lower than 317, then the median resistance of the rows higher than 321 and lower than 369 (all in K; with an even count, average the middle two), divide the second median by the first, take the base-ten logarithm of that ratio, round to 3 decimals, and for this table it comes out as 0.025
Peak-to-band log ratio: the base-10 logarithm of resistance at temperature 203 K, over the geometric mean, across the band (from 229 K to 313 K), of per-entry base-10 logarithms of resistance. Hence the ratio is 1.04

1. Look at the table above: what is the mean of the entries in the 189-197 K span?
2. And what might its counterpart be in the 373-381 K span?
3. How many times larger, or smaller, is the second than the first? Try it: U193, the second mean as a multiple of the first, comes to 1.1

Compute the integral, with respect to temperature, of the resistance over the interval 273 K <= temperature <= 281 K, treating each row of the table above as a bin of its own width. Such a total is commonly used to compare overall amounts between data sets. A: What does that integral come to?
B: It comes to 2753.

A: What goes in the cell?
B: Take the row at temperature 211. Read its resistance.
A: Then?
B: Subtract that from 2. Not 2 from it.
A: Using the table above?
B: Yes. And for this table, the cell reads -396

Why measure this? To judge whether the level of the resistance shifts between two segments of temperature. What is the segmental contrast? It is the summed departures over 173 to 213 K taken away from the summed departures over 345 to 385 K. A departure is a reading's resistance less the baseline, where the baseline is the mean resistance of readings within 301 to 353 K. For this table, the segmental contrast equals -125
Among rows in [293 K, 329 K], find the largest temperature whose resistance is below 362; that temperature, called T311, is 323 K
